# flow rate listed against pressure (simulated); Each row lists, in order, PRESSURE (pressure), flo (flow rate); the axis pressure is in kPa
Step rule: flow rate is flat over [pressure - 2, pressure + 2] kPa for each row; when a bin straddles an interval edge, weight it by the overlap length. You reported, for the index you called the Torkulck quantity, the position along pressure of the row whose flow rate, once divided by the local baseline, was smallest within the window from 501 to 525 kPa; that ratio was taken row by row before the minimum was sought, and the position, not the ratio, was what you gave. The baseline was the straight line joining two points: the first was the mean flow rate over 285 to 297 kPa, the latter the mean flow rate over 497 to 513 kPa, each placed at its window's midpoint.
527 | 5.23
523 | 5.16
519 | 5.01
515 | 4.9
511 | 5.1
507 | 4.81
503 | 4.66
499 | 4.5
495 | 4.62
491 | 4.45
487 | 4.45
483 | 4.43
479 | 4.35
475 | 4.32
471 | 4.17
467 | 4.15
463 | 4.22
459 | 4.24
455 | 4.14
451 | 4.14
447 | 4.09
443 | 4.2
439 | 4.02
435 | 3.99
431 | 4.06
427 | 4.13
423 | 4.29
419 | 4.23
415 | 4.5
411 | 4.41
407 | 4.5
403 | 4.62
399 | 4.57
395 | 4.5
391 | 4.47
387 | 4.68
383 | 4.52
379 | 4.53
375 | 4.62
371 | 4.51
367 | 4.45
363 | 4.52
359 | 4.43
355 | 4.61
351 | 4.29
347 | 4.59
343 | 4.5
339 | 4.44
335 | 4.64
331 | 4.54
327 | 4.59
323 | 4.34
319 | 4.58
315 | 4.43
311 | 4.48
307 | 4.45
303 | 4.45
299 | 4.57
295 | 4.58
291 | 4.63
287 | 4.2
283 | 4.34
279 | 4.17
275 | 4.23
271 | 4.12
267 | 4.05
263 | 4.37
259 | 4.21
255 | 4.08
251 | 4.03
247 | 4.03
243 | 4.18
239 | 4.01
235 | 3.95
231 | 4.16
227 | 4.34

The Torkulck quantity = 503 kPa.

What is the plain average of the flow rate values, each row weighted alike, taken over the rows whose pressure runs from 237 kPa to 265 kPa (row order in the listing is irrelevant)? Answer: 4.13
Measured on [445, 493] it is 4.26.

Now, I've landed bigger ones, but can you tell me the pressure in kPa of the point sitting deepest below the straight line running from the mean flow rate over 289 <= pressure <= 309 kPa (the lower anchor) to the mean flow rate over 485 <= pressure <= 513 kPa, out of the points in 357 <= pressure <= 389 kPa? 359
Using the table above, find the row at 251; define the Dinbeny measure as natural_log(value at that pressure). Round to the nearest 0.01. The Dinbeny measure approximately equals 1.39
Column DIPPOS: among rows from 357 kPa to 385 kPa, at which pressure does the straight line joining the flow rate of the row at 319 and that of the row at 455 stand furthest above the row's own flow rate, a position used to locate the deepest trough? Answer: 359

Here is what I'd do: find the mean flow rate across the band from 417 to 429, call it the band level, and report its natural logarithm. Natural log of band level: 1.44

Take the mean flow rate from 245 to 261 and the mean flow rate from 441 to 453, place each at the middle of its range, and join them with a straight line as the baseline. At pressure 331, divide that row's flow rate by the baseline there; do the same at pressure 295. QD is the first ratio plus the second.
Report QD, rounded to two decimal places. 2.22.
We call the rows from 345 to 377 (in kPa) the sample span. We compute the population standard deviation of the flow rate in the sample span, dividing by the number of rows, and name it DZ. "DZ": 0.10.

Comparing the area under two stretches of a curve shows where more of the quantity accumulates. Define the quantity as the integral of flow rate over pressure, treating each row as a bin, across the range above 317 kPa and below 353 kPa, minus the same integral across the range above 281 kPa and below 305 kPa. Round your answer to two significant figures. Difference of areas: 55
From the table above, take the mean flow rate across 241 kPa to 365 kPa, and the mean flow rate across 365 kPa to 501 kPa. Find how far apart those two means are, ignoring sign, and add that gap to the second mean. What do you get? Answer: 4.38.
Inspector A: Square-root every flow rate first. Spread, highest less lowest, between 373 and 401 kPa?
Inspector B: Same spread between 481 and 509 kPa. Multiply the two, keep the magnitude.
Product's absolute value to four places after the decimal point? 0.0043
